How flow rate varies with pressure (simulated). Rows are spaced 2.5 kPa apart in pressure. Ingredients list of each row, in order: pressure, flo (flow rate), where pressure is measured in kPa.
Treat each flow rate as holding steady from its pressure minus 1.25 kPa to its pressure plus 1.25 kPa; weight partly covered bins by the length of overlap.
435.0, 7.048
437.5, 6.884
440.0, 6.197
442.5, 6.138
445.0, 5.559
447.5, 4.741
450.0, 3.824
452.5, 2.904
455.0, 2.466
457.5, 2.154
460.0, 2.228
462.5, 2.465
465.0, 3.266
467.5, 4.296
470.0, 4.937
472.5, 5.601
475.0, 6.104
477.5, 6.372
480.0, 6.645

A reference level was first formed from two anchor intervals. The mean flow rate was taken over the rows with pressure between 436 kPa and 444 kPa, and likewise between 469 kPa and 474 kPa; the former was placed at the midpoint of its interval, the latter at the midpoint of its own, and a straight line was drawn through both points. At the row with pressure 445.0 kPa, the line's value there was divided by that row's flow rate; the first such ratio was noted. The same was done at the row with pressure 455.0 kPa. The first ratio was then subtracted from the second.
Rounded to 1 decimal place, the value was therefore 1.3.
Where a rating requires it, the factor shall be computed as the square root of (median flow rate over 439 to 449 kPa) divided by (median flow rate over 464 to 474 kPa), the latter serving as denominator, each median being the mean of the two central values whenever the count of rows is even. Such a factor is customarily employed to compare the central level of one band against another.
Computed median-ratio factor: 1.13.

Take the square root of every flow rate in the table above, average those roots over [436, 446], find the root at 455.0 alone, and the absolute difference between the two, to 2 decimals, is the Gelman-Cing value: 0.92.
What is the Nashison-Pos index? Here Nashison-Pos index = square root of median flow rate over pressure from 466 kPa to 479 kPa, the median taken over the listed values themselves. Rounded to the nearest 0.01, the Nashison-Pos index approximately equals 2.37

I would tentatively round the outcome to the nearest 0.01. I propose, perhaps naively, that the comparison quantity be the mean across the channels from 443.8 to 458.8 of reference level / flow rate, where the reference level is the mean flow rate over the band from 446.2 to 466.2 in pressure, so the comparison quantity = 0.94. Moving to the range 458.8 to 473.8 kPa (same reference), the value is 0.89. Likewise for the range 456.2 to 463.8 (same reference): 1.32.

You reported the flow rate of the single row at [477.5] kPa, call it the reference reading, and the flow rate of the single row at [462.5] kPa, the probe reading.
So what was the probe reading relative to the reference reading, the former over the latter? 0.39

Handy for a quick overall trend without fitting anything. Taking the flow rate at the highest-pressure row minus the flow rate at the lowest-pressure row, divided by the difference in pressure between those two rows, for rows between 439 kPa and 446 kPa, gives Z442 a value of -0.13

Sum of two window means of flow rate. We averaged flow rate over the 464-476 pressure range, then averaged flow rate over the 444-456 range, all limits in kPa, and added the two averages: 8.7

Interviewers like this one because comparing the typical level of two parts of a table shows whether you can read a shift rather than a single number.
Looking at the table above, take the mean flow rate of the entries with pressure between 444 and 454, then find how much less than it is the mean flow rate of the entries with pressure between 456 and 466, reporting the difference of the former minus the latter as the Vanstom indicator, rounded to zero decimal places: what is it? 2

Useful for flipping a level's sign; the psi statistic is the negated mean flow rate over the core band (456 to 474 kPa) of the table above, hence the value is -3.6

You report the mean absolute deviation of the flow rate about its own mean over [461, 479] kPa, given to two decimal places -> 1.18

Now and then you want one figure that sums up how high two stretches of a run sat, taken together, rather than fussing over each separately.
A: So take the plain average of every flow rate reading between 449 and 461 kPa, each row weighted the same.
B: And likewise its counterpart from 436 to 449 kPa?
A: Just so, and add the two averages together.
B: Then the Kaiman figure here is 8.6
